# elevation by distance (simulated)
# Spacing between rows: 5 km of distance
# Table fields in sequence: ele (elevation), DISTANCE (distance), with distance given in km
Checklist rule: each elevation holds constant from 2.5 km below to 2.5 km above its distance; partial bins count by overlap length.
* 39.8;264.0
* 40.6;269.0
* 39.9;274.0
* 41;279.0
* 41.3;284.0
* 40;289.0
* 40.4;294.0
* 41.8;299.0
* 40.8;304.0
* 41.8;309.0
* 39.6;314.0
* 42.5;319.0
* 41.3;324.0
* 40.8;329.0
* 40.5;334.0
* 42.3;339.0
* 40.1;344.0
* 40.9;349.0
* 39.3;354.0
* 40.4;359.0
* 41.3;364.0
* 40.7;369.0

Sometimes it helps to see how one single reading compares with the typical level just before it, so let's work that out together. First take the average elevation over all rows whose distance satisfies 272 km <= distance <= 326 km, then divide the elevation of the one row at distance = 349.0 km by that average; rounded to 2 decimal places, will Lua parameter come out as 1.00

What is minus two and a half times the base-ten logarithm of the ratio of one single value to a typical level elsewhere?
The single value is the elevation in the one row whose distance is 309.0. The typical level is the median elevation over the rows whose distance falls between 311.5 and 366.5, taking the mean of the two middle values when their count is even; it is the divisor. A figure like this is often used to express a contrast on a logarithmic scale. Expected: -0.026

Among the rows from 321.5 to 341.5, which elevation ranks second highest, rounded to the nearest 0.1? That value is 41.3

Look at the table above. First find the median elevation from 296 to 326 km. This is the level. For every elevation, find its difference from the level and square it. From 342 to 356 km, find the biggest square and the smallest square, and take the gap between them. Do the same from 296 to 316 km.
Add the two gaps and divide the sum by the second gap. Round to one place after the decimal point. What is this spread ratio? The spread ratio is 2.2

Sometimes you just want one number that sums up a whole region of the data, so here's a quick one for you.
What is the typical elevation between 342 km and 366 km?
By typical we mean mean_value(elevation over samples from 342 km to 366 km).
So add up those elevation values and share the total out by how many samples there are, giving 40.4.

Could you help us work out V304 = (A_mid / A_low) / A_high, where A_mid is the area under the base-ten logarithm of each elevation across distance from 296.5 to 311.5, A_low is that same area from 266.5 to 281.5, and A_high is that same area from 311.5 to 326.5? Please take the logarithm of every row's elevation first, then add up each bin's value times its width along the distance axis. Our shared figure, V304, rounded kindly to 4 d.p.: 0.0416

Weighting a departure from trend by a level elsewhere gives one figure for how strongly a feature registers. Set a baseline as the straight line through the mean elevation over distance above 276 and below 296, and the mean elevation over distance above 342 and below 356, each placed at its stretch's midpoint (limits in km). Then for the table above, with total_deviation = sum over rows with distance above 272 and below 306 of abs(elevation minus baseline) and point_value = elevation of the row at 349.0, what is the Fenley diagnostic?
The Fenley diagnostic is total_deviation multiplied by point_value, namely 169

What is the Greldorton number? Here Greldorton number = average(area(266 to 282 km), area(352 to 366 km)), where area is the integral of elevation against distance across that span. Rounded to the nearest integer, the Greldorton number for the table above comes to 606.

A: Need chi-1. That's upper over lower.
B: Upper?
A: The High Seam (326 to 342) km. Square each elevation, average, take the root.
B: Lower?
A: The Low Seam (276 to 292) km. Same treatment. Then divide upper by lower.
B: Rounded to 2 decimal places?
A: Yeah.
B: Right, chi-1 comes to 1.01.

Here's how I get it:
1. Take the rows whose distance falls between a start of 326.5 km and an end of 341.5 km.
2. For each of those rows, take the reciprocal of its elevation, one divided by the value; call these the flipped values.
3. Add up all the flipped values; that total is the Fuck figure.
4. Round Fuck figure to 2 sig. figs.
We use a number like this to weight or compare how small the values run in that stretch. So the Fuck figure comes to 0.073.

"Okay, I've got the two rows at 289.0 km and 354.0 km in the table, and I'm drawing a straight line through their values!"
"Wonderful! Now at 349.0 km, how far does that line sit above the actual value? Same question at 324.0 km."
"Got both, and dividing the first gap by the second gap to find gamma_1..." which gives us 0.92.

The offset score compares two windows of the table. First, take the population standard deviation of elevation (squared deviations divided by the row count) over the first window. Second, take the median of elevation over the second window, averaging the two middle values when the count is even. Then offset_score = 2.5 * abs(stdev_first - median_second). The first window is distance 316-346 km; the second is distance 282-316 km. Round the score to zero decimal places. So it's 100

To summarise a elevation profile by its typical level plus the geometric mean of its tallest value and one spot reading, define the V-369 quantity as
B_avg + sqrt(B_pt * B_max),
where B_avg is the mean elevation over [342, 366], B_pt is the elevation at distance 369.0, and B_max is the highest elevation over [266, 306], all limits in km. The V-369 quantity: 81.6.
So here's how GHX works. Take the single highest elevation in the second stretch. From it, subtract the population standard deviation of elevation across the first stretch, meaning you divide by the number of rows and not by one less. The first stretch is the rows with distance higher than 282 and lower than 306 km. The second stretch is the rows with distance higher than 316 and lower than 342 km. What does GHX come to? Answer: 41.9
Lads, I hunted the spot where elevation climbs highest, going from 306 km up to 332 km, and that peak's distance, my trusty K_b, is 319.0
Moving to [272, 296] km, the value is 284.0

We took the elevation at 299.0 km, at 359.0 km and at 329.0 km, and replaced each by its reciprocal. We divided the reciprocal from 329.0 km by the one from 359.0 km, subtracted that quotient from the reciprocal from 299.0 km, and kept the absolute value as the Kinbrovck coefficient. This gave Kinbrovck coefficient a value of 0.97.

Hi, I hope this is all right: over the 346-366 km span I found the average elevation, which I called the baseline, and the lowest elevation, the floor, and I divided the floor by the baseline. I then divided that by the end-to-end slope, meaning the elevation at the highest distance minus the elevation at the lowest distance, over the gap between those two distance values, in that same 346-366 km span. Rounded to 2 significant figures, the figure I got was 36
